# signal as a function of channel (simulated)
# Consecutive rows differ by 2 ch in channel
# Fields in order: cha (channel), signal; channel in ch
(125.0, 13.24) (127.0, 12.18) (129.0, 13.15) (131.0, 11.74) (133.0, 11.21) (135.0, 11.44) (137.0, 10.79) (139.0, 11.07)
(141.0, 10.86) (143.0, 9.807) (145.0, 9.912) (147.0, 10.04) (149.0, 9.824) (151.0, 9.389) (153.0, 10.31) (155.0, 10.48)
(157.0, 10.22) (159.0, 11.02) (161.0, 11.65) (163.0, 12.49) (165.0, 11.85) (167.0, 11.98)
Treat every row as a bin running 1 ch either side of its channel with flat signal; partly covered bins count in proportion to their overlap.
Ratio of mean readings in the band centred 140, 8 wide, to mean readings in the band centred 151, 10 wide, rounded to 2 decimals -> 1.06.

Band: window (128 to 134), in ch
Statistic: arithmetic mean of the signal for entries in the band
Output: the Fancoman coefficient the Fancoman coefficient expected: 12.0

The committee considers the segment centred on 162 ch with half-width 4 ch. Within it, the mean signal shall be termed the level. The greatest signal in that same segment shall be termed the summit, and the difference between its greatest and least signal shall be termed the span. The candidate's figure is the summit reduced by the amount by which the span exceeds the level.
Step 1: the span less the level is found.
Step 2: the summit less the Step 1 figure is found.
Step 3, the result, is 22.8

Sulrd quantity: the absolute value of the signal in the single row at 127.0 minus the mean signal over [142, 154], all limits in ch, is 2.30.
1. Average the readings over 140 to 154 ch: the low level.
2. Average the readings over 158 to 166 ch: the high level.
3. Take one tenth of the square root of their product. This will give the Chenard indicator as 1.09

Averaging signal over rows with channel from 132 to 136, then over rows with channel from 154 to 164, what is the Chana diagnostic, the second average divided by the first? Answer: 0.99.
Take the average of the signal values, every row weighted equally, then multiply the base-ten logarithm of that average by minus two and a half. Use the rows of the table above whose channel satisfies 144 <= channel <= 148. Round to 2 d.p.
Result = -2.50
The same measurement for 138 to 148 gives -2.54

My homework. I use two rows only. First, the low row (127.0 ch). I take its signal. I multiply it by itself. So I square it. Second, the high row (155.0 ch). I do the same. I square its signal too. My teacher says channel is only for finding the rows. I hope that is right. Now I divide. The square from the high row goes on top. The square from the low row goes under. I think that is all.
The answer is 0.74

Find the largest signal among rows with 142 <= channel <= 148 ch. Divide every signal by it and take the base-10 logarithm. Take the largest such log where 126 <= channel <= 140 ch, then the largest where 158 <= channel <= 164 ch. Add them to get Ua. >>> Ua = 0.212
